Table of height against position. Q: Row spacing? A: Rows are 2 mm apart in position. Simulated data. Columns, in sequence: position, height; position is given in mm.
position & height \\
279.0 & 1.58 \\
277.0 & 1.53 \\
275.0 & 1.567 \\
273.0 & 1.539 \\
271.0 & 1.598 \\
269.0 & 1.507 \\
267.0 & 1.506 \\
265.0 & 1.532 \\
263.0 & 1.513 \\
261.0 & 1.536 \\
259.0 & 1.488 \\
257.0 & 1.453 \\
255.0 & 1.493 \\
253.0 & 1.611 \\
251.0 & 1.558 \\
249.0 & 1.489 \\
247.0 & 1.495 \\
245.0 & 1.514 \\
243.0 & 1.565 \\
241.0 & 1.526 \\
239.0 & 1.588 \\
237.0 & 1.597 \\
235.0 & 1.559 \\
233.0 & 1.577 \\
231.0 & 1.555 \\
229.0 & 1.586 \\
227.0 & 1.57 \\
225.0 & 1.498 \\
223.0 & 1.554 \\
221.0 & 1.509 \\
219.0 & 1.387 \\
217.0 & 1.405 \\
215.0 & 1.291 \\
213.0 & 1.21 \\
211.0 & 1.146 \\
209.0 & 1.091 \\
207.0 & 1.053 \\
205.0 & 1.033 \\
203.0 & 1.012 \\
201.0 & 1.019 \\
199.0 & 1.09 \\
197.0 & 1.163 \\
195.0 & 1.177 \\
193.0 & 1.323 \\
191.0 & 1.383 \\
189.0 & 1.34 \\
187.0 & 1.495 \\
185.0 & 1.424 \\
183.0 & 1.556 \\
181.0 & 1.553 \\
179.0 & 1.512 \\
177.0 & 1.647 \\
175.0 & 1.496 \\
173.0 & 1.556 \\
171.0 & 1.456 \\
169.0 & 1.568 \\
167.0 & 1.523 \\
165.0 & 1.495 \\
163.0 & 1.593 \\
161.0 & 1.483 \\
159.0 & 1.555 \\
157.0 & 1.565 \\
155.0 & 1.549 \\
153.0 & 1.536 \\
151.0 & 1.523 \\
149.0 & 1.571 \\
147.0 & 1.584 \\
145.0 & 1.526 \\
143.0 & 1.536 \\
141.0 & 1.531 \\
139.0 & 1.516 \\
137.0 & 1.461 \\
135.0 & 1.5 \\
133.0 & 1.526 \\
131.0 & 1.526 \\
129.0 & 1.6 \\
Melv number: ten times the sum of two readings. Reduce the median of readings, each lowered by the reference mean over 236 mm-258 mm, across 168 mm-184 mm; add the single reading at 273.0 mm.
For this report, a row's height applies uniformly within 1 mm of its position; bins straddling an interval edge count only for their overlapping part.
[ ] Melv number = 15.6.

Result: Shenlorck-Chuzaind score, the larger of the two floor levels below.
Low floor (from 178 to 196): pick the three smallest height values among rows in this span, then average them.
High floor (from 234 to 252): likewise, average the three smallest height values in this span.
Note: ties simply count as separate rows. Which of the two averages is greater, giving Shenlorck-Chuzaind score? 1.499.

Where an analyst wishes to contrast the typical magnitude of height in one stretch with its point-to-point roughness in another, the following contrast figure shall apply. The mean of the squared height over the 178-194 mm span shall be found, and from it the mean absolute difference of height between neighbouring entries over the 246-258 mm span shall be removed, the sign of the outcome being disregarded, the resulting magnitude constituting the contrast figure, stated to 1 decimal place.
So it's 2.0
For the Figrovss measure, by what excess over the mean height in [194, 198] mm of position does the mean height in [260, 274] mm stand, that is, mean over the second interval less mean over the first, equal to 0.36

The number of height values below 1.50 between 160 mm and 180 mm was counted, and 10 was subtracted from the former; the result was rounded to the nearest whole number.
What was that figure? -6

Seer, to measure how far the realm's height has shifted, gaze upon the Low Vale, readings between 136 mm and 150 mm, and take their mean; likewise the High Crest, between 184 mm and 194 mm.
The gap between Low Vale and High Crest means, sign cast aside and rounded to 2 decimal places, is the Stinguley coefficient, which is 0.14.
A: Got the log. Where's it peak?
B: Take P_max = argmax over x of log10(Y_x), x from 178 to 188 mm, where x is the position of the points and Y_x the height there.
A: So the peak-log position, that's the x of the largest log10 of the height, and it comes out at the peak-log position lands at 183.0 mm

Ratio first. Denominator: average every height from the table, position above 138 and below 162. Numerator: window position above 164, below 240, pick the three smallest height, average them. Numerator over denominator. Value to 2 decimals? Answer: 0.66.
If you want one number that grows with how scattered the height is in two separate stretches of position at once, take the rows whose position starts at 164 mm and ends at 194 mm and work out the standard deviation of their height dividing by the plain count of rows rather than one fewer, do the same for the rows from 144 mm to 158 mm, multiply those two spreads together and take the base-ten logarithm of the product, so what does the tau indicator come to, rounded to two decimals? -2.72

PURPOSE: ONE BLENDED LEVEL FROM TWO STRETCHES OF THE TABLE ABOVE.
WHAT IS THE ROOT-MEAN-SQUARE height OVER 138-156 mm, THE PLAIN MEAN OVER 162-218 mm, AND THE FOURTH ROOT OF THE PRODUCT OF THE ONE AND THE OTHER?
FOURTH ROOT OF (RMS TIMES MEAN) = 1.20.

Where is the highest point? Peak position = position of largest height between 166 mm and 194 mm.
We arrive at 177.0 mm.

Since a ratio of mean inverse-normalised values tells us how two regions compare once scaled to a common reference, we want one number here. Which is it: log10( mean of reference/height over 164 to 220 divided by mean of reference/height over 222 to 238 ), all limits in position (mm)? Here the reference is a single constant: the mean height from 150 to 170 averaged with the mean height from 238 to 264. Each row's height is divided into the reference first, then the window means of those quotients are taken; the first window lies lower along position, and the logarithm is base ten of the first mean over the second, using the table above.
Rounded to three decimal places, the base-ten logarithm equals 0.078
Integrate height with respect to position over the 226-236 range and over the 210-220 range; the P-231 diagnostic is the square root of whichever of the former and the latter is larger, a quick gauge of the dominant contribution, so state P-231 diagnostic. 3.96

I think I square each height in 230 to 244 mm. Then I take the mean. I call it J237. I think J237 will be 2.46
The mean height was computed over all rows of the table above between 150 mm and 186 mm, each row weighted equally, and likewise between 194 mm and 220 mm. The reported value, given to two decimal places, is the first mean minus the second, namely 0.37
